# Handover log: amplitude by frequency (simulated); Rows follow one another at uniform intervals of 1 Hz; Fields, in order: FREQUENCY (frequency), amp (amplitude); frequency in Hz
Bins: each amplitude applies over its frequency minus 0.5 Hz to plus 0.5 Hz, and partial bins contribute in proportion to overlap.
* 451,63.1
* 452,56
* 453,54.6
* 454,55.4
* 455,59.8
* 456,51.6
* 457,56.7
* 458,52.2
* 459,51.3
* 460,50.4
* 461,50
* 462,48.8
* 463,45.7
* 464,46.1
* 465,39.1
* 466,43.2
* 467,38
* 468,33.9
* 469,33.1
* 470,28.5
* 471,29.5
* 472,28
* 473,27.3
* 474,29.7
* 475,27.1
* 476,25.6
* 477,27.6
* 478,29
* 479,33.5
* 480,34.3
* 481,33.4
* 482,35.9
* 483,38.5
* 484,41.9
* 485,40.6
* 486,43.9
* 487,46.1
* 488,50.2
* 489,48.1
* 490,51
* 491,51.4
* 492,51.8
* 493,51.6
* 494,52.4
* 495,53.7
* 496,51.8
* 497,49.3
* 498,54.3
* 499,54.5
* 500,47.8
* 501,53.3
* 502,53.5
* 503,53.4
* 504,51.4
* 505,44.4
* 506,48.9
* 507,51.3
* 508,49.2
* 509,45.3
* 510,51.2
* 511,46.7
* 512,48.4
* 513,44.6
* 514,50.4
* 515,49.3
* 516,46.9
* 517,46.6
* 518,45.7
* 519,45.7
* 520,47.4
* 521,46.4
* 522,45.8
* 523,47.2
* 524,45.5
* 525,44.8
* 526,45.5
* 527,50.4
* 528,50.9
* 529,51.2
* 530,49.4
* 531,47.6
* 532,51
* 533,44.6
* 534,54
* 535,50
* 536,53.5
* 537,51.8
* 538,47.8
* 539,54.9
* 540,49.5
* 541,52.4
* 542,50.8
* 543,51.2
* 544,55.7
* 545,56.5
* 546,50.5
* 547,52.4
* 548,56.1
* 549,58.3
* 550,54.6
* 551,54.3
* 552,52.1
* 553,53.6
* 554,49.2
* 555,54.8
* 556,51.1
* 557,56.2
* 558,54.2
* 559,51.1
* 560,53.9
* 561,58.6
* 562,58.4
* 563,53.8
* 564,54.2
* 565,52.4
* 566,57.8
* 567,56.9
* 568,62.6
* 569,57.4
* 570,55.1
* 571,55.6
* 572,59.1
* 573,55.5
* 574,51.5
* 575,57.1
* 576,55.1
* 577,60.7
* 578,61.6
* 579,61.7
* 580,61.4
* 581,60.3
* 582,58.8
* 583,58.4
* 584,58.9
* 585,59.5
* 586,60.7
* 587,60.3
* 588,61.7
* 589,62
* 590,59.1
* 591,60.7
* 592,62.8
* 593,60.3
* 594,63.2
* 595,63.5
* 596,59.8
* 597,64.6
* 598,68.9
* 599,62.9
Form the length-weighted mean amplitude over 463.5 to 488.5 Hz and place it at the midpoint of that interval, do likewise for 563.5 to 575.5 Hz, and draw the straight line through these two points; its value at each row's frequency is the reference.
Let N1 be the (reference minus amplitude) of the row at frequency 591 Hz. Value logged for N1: 0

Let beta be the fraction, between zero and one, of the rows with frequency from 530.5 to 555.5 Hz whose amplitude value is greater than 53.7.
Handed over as 0.4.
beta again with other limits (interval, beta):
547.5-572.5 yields 0.8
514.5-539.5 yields 0.1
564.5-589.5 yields 0.9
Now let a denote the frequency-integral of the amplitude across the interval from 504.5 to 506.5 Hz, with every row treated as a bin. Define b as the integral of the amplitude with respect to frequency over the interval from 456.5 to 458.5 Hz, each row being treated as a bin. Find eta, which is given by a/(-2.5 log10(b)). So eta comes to -18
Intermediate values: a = 93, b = 109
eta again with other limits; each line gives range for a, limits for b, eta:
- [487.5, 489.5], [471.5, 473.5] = -23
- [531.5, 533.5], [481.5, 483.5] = -20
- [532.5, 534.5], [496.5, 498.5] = -20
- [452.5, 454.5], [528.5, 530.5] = -22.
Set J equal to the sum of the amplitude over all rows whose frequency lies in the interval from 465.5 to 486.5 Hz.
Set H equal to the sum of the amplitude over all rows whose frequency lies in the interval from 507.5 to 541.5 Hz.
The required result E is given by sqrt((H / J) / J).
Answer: 0.06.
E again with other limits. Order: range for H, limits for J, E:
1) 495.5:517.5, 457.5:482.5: 0.04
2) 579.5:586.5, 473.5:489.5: 0.03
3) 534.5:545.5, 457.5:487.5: 0.02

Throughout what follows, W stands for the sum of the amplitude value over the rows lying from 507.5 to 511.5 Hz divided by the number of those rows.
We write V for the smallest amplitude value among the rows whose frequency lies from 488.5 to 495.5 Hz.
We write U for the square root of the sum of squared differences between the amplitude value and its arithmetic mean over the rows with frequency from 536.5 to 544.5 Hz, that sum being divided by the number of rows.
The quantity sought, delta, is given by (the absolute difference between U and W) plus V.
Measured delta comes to 94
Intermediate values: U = 2.44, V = 48.1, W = 48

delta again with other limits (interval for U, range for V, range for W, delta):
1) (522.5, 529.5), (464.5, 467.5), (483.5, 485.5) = 77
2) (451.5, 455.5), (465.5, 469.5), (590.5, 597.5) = 93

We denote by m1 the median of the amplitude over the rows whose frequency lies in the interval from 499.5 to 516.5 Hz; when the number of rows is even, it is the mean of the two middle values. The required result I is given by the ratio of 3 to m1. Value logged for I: 0.061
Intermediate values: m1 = 49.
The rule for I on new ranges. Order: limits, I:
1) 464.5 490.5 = 0.088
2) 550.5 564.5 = 0.056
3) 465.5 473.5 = 0.096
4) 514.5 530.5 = 0.064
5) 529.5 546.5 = 0.059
